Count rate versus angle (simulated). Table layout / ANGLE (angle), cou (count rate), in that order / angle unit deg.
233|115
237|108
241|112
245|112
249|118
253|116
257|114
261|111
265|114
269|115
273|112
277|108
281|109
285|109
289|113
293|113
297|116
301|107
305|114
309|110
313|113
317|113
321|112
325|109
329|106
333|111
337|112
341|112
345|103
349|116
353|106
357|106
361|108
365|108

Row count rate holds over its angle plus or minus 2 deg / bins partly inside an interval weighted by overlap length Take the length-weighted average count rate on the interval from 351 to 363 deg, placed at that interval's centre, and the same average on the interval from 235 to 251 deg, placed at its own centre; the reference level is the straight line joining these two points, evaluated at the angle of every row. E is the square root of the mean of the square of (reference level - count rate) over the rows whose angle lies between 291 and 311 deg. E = 3.94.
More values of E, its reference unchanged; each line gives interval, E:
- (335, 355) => 5.25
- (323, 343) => 3.27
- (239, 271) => 3.11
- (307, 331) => 2.97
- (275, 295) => 2.42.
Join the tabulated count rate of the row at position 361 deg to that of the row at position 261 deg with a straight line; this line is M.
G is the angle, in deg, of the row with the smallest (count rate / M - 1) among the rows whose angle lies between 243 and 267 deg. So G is 261 deg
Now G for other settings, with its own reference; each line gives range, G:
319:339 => 329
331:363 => 345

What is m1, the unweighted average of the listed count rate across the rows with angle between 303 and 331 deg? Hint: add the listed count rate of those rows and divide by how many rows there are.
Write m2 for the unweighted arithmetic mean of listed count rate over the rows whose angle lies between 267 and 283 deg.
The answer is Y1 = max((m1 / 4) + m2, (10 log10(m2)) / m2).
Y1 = 139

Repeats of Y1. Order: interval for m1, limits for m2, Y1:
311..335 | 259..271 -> 141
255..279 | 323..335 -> 137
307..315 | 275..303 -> 139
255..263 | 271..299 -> 140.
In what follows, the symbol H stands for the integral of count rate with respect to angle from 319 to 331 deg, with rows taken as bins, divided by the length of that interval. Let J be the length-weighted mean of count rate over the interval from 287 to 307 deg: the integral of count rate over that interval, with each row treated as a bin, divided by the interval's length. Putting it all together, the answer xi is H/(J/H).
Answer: 106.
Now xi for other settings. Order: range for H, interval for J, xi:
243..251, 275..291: 121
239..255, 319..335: 120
